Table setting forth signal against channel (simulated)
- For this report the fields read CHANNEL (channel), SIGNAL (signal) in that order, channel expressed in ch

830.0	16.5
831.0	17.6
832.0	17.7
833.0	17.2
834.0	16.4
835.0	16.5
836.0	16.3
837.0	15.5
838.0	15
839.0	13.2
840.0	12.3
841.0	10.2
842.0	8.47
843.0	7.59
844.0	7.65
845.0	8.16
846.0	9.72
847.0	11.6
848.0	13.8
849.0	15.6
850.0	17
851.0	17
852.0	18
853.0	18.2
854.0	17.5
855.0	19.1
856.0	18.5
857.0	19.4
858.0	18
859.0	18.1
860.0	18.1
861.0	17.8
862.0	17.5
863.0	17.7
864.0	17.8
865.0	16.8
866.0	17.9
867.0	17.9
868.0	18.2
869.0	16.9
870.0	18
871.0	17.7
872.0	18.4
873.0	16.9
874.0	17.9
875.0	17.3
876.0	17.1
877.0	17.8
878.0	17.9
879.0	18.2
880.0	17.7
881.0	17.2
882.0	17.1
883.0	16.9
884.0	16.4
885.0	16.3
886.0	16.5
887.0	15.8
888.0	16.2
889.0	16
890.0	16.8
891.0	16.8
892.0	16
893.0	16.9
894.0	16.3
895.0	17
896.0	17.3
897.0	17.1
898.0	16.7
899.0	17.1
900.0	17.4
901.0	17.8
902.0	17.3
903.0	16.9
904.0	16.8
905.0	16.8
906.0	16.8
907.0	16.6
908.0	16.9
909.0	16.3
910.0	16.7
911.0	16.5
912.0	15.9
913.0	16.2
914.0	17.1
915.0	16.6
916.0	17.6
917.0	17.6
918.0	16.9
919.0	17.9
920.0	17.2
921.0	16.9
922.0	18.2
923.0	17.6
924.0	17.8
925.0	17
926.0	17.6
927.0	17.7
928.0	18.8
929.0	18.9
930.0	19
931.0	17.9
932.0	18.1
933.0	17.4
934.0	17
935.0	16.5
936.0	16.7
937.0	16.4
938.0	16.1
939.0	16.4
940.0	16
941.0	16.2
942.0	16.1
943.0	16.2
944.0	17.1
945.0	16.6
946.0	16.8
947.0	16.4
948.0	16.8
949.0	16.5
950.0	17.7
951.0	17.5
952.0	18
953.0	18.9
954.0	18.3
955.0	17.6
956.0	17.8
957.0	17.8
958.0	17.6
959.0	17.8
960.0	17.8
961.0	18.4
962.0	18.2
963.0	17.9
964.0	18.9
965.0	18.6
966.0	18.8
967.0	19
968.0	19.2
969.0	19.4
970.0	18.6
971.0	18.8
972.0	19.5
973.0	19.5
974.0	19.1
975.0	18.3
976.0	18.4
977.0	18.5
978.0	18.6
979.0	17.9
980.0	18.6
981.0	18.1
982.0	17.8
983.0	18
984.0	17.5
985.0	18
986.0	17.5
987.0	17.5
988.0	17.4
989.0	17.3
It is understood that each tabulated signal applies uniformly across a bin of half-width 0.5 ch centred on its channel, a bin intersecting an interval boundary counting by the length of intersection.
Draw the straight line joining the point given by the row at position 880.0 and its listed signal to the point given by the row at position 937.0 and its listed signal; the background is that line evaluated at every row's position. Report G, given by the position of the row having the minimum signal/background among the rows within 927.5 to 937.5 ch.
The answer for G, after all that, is 937.0 ch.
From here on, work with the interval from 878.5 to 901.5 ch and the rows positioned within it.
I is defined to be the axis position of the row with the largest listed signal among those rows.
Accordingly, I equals 879.0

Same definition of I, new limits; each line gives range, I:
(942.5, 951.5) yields 950.0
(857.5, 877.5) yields 872.0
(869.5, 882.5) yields 872.0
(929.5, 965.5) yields 930.0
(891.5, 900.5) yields 900.0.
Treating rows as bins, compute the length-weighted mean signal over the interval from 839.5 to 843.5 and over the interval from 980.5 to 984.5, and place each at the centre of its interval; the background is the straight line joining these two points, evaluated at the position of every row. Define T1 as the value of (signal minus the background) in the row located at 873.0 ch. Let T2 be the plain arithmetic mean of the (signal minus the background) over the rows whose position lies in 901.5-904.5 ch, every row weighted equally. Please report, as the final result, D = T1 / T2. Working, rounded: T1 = 5.4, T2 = 3.8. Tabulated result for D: 1.4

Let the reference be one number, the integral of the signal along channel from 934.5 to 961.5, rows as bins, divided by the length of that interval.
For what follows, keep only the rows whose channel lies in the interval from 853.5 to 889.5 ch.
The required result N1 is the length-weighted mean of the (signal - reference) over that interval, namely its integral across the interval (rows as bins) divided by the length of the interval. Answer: 0.4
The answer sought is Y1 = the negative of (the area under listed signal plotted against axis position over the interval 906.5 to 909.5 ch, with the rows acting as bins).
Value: -49.8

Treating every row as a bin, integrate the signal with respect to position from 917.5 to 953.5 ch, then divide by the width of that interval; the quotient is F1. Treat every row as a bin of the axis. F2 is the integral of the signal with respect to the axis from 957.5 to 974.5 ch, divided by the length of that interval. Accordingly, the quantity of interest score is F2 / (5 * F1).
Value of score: 0.216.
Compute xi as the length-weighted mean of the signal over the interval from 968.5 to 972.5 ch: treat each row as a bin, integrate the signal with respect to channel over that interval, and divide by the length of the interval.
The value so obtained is 19.1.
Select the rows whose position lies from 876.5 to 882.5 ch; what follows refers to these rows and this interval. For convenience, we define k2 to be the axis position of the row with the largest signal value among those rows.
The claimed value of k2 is 879.0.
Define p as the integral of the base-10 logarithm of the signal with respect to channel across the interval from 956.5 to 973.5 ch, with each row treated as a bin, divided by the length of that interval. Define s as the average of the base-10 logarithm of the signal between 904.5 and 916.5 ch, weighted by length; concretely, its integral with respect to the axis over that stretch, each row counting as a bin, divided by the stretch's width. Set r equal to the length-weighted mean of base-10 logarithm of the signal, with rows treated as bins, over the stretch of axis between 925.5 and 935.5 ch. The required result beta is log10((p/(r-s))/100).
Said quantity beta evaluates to -0.4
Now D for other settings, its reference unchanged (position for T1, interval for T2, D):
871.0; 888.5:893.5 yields 1.6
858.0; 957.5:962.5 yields 5.2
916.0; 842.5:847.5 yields -4.0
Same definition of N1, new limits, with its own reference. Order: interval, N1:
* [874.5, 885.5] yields 0.2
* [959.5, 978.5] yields 1.6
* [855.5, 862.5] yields 1.1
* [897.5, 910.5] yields -0.2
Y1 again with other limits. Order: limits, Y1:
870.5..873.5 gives -53.0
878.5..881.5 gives -53.1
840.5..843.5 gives -26.3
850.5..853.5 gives -53.2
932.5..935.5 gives -50.9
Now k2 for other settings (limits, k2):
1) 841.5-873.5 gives 857.0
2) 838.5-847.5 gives 839.0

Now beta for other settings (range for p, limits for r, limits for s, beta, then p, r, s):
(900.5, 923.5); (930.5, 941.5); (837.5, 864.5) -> -0.7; 1.23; 1.22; 1.16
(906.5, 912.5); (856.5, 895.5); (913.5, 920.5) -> 1.2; 1.22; 1.24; 1.24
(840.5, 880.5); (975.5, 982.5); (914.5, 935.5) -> -0.1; 1.19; 1.26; 1.25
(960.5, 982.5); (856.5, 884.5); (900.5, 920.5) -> -0.2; 1.27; 1.25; 1.23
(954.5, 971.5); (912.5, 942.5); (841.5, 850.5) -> -1.2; 1.26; 1.24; 1.02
